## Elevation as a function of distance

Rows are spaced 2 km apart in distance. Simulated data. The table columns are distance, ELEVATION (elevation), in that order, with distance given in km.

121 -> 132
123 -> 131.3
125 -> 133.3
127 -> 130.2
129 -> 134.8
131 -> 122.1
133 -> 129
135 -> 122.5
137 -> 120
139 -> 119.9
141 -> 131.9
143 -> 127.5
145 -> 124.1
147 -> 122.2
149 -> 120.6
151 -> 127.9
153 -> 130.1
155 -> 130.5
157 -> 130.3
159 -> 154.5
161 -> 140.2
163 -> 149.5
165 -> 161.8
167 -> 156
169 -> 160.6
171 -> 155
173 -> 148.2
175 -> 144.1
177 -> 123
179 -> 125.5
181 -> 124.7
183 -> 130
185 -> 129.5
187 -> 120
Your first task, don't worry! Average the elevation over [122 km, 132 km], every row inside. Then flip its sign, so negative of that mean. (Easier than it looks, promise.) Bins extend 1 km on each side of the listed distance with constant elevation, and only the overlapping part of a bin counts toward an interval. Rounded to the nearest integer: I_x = -130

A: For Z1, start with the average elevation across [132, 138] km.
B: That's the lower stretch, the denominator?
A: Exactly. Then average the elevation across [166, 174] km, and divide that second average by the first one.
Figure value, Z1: 1.25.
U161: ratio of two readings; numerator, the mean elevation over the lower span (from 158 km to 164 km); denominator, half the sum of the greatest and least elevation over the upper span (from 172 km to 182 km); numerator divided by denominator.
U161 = 1.09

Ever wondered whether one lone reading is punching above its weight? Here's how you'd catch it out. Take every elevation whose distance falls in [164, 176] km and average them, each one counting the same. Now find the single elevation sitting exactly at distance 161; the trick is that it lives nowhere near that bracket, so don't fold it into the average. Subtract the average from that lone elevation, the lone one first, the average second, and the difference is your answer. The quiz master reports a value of -14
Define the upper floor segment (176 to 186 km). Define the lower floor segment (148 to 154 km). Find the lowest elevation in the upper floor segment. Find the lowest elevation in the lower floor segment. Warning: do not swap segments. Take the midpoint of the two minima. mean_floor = 121.8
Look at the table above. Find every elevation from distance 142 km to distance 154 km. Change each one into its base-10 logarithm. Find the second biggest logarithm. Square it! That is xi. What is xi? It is 4.44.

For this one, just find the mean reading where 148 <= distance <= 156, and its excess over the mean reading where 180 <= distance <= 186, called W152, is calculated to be -1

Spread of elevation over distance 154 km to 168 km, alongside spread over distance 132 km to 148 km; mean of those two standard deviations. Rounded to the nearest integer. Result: 8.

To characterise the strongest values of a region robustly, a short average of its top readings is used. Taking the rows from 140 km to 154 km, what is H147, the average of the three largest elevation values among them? 130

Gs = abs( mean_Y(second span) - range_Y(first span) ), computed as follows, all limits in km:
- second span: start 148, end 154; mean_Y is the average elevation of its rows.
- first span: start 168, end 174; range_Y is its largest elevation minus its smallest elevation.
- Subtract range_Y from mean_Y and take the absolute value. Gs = 114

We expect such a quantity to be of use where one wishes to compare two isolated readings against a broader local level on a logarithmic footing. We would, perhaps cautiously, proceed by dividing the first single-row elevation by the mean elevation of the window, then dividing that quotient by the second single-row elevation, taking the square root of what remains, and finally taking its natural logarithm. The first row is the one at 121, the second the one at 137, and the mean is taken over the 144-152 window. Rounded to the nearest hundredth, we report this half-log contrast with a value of -2.36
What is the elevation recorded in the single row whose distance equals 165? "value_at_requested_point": 161.8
